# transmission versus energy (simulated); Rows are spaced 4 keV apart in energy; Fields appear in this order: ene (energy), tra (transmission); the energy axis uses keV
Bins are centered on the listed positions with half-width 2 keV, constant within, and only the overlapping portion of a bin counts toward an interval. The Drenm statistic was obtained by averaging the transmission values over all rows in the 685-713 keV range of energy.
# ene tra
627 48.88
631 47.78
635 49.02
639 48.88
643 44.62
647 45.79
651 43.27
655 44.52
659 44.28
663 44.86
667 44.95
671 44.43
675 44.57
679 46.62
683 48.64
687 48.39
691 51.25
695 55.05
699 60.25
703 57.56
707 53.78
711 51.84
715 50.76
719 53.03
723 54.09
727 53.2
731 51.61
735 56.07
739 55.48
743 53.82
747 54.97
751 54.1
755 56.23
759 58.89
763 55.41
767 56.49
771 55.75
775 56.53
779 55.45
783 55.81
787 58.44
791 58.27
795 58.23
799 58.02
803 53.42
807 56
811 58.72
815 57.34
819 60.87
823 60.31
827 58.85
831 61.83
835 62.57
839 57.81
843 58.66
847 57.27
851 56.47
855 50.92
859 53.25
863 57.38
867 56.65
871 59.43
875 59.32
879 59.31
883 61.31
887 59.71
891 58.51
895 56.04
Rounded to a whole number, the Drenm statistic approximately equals 54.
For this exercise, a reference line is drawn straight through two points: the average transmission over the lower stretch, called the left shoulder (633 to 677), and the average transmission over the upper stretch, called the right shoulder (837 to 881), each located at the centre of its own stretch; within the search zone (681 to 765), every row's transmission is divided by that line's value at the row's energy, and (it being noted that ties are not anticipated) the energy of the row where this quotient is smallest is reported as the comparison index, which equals 687 keV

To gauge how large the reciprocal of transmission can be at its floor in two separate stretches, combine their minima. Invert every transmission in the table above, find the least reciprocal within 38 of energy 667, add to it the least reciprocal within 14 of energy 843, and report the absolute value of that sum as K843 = 0.0326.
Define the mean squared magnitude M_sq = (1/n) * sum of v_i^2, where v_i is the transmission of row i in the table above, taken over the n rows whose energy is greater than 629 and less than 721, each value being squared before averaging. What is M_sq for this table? 2410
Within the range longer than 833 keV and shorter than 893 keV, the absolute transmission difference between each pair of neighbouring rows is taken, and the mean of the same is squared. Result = 4.1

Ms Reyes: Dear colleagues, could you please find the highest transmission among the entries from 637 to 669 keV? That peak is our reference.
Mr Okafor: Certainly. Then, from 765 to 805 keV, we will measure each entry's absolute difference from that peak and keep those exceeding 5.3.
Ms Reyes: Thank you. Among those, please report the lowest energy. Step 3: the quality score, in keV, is 767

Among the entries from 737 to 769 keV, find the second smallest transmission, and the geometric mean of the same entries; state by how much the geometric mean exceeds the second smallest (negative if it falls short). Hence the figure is 1.6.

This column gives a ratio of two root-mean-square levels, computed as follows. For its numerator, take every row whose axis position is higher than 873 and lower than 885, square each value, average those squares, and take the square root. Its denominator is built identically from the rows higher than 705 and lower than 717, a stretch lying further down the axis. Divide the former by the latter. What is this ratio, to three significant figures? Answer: 1.15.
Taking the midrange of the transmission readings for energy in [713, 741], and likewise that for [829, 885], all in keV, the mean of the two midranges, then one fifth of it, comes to 11.0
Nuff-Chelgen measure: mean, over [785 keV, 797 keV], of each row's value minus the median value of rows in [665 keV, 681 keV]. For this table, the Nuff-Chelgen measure 14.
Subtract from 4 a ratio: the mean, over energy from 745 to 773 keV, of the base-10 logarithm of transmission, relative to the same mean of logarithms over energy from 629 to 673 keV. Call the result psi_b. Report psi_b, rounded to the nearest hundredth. 2.95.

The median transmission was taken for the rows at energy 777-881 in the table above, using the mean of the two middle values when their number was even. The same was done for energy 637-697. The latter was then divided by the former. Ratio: 0.77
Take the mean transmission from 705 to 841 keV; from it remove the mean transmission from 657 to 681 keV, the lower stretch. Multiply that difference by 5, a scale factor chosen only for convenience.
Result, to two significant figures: 57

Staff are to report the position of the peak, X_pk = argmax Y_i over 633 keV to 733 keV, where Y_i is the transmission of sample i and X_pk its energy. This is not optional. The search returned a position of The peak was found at 699 keV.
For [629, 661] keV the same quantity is 635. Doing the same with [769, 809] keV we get 787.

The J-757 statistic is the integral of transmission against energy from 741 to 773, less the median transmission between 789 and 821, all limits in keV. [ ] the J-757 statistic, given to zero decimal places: 1725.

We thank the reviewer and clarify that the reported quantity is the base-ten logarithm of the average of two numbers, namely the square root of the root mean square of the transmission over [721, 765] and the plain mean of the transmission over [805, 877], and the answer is 1.51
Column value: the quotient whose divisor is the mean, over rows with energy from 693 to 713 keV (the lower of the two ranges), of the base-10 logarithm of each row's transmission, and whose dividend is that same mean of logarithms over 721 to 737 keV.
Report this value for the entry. 0.99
